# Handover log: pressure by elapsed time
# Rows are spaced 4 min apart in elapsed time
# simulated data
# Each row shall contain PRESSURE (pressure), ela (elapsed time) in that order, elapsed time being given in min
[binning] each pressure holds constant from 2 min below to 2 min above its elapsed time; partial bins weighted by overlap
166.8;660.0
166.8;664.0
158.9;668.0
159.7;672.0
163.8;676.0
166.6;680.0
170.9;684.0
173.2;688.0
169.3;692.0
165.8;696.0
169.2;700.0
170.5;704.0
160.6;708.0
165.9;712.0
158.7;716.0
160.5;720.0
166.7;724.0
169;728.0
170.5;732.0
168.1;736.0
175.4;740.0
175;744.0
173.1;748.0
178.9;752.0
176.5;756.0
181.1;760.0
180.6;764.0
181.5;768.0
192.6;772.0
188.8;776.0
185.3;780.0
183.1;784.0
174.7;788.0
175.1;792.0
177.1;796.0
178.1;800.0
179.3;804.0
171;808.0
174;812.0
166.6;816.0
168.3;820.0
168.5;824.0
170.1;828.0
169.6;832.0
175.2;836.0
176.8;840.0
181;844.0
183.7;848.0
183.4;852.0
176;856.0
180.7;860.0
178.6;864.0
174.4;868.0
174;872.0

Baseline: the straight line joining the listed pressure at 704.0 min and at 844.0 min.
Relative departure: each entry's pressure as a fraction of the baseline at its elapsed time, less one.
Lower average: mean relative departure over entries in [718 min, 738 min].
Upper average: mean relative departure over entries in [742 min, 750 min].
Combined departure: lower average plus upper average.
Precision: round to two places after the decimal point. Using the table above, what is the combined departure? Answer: -0.03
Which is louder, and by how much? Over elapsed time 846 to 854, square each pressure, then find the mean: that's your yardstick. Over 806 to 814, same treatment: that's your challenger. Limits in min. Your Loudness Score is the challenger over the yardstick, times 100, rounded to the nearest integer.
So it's 88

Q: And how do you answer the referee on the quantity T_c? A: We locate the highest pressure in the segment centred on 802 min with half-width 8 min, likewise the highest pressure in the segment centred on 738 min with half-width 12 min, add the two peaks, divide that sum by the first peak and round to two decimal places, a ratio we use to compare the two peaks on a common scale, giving 1.98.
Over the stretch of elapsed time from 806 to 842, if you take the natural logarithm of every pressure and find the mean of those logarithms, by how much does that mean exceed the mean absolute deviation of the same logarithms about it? 5.13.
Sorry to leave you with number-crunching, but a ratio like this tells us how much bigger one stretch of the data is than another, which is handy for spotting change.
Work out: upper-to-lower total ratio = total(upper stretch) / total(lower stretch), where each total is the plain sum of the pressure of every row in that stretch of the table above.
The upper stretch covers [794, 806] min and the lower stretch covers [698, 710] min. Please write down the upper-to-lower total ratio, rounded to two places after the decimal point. 1.07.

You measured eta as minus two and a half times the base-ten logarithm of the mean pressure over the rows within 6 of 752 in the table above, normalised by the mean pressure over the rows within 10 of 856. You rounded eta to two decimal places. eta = 0.03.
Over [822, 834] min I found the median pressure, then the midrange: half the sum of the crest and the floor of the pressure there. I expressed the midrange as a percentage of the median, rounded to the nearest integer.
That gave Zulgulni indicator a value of 100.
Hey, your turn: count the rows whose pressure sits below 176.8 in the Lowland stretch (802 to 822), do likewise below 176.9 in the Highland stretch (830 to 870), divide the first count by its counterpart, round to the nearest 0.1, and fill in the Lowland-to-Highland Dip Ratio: 0.8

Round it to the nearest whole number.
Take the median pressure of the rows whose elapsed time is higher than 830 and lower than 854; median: 179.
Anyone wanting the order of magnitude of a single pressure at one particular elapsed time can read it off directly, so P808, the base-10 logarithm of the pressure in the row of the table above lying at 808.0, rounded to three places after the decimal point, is 2.233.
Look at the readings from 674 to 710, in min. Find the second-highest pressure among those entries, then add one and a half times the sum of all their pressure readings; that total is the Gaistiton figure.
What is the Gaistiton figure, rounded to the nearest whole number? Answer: 2436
